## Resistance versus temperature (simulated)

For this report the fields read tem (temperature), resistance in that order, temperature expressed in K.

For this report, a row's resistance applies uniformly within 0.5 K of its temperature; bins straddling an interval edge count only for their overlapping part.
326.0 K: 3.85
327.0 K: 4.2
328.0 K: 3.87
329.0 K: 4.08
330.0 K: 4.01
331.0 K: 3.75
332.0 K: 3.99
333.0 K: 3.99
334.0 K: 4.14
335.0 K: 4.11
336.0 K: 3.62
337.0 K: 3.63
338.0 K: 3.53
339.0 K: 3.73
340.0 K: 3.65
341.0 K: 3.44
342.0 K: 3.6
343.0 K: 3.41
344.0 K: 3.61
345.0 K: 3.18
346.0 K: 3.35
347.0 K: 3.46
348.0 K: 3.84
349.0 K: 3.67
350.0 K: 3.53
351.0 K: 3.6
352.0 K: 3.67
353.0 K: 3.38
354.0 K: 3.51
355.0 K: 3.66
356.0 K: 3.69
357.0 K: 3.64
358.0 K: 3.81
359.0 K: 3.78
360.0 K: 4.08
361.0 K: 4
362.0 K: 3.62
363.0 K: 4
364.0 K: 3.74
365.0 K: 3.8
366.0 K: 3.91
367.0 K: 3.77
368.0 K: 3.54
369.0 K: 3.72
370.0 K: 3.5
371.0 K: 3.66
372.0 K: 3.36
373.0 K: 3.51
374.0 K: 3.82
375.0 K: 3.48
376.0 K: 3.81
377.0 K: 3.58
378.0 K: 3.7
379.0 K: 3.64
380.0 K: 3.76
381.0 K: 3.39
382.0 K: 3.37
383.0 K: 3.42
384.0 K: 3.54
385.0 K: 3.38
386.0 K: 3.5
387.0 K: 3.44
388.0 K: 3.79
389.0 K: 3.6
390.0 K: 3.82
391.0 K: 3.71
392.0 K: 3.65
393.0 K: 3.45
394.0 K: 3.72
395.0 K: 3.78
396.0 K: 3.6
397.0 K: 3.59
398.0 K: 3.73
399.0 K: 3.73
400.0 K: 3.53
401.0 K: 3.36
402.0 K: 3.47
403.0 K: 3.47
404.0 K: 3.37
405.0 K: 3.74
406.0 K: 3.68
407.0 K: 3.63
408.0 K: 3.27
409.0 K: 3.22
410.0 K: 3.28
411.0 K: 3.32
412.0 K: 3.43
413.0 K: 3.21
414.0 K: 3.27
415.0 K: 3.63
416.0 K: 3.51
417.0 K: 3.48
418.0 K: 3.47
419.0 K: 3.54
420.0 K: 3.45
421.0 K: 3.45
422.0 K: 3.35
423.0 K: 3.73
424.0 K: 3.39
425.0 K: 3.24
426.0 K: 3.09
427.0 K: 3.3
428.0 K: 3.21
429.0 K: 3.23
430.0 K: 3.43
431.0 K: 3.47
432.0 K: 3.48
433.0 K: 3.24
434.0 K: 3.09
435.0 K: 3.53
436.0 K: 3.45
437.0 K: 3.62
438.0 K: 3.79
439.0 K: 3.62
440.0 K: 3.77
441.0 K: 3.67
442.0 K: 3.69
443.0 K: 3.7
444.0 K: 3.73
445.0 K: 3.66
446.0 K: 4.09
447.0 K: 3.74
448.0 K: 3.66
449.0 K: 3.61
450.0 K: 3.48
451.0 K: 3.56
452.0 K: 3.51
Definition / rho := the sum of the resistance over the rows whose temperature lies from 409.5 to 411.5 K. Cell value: 6.60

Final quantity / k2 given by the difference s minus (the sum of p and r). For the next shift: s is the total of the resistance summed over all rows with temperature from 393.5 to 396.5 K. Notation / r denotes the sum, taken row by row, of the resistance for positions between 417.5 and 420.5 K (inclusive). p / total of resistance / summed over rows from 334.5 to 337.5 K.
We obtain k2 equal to -10.7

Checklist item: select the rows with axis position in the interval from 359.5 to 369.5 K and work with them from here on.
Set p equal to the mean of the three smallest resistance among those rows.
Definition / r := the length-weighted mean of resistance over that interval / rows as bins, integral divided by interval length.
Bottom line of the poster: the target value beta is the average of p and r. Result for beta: 3.72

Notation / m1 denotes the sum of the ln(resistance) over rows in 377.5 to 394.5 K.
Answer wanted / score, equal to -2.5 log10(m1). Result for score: -3.34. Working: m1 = 21.7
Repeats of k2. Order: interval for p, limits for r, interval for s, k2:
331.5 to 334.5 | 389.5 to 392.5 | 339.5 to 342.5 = -12.6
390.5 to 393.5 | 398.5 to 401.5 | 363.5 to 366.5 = -10.0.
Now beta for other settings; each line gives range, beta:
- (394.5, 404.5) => 3.48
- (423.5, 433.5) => 3.24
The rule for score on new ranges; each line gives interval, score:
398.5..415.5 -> -3.31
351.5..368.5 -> -3.38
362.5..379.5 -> -3.36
